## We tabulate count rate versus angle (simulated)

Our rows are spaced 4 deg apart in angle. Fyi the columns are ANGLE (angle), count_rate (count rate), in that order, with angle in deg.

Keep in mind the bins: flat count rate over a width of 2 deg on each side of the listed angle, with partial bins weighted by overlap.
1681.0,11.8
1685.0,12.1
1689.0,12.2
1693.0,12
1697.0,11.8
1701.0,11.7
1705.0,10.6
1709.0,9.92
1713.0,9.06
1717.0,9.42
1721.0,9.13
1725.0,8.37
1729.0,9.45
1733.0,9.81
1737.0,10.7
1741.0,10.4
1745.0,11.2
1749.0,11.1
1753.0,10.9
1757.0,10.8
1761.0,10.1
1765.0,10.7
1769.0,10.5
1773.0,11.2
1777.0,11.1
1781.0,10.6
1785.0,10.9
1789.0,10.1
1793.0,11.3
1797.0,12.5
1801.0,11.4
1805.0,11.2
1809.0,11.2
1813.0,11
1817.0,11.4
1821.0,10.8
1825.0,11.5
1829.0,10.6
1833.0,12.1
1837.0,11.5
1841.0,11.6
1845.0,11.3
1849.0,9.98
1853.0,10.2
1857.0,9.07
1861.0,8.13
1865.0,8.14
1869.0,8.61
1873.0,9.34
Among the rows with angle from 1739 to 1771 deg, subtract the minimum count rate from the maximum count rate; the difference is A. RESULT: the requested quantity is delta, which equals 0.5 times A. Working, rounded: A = 1.1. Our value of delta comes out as 0.55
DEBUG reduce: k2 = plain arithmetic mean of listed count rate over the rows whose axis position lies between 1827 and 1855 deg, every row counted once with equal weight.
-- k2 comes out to 11.0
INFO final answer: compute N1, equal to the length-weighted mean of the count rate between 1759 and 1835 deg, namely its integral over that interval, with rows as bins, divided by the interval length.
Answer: 11.06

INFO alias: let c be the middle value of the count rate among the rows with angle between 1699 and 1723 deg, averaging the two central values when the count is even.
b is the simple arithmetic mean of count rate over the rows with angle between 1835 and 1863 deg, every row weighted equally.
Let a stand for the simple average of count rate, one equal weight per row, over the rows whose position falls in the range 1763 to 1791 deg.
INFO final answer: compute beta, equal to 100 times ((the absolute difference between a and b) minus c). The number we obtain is -920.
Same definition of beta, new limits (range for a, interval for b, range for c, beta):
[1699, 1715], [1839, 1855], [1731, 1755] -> -1035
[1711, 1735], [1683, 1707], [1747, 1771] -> -822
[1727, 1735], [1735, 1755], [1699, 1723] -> -844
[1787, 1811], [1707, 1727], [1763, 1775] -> -860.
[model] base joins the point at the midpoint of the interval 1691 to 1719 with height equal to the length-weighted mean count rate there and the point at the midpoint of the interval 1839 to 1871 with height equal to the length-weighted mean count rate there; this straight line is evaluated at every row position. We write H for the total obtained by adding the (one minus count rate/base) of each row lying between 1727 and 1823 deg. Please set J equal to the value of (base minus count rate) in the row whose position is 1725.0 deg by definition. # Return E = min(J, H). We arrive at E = -1.62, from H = -1.6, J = 2.14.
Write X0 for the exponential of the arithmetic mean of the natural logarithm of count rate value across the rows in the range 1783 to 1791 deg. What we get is 10.5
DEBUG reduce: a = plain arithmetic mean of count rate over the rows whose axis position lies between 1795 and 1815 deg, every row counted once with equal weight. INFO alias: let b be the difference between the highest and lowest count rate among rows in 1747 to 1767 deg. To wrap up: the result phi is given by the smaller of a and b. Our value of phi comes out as 1.0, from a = 11.5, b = 1.0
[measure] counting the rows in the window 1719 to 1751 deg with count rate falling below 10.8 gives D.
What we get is 6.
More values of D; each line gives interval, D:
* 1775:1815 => 2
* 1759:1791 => 5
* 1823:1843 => 1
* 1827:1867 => 6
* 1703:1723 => 5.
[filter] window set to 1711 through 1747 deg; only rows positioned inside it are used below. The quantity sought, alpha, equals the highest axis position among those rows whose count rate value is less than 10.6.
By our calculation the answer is 1741.0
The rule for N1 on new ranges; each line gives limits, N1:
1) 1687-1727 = 10.42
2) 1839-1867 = 9.77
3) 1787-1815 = 11.24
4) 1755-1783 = 10.71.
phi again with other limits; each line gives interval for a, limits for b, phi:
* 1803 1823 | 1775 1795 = 1.2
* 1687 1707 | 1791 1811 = 1.3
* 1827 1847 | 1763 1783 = 0.7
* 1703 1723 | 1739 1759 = 0.8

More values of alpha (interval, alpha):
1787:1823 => 1789.0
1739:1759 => 1741.0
